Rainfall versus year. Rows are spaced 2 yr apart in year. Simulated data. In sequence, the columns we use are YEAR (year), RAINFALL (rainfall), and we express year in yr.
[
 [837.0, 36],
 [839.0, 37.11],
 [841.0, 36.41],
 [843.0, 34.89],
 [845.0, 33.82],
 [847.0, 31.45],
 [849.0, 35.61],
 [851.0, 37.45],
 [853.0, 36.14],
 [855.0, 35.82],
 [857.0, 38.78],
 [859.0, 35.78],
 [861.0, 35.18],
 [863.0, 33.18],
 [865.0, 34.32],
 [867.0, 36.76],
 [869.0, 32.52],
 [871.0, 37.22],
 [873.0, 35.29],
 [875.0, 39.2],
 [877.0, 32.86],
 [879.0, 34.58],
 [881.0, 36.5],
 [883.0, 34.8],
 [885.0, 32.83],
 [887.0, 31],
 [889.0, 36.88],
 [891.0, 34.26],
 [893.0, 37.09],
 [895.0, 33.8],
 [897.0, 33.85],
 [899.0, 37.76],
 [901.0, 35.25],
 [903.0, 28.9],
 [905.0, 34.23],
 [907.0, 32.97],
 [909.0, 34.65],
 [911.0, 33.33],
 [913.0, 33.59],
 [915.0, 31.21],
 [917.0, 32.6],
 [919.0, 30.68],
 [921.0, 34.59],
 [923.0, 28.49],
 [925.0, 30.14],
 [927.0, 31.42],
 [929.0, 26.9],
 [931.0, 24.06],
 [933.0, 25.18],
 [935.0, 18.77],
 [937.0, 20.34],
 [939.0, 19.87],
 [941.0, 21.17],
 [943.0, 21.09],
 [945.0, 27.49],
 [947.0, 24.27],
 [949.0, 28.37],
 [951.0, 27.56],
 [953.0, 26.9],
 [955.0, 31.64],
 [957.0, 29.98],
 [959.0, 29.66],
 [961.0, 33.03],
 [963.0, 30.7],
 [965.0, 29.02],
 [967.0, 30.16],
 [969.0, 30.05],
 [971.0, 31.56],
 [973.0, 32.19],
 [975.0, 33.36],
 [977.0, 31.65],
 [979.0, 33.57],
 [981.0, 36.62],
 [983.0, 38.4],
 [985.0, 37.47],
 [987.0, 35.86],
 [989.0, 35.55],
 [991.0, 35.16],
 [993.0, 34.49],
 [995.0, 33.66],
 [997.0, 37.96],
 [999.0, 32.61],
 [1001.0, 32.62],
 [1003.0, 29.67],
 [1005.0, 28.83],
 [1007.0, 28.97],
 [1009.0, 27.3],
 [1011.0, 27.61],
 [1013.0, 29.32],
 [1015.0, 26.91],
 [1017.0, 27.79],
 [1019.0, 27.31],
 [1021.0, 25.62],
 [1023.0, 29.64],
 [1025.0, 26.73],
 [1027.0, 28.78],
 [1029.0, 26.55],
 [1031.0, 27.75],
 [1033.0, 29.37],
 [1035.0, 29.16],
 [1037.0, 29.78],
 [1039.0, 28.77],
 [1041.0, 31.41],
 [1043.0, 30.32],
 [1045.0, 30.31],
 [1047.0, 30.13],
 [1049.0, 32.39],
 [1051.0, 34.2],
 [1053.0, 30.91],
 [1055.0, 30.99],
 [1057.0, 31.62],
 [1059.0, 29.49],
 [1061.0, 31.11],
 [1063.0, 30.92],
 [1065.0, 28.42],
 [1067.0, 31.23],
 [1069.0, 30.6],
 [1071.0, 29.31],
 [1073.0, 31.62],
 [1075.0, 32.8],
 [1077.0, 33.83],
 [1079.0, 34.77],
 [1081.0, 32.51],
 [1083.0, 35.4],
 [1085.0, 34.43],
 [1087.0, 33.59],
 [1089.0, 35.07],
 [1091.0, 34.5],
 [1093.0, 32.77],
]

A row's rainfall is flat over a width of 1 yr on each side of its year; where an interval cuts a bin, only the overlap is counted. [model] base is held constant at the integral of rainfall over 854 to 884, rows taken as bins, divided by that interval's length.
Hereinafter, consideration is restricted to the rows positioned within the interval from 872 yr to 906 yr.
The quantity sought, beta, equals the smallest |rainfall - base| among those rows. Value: 0.23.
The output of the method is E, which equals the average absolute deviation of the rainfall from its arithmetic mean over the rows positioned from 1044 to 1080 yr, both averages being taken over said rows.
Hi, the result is 1.3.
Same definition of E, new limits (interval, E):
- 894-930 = 2.2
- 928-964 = 3.6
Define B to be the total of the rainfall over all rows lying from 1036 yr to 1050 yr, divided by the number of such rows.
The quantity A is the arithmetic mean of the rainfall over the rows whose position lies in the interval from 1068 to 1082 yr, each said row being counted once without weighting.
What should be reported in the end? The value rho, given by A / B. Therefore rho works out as 1.06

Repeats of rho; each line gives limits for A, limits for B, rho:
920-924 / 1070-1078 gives 0.99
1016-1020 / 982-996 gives 0.77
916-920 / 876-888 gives 0.94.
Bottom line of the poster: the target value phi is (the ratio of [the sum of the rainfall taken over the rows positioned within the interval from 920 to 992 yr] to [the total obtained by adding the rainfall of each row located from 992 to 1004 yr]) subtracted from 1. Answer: -4.3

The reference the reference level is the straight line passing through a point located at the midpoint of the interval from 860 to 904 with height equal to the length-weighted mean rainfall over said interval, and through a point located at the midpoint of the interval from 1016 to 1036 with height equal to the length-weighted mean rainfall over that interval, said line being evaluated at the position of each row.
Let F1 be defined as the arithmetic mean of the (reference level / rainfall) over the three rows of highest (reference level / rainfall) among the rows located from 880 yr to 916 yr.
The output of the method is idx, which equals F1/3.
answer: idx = 0.371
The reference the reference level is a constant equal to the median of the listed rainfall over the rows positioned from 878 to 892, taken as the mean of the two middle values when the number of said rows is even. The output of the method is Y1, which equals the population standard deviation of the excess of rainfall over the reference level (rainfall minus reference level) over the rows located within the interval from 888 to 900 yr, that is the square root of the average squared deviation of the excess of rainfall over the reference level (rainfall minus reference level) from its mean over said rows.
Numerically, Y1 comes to 1.66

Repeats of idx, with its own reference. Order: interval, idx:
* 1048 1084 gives 0.298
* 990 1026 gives 0.356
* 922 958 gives 0.545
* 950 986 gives 0.374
